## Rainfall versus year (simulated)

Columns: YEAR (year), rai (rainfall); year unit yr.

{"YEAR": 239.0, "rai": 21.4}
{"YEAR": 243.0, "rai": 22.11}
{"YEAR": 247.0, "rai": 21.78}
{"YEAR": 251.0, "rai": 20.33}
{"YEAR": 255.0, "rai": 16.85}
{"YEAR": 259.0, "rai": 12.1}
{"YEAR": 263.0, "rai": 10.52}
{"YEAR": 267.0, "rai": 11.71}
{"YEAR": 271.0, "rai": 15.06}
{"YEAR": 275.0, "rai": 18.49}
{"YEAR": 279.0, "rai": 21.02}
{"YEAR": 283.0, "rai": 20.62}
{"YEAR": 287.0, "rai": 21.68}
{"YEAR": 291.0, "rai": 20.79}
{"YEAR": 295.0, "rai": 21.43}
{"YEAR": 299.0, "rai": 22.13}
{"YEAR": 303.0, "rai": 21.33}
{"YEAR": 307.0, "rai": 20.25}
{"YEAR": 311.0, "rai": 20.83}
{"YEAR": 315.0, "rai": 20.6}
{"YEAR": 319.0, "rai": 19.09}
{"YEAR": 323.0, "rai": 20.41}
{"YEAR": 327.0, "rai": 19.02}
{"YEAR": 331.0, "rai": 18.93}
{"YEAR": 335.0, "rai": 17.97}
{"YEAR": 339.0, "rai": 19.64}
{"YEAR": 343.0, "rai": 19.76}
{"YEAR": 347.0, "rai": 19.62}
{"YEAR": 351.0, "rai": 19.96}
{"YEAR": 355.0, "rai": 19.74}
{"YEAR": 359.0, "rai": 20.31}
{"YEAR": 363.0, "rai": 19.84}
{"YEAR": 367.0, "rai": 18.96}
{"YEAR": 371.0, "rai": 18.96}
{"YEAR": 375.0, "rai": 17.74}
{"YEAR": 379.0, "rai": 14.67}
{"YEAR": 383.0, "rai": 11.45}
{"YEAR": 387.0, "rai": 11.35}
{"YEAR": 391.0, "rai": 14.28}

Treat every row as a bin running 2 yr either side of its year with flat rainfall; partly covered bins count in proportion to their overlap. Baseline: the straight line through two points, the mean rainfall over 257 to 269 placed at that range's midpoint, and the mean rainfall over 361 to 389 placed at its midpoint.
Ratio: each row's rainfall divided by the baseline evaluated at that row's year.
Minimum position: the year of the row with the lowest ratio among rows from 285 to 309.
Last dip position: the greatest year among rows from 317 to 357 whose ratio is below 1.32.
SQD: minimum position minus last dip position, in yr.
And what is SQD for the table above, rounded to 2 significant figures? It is -48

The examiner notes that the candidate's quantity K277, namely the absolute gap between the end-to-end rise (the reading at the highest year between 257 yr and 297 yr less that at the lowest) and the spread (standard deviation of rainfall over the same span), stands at 5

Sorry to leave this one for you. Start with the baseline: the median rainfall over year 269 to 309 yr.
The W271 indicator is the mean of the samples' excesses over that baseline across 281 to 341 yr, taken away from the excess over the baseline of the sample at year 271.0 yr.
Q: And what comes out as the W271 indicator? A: -5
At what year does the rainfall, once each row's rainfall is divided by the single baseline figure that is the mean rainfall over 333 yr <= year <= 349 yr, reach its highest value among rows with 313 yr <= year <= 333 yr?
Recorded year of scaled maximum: 315.0 yr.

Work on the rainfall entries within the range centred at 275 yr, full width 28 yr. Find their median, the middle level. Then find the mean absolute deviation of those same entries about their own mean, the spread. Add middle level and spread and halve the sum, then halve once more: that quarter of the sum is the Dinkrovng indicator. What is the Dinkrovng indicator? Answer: 5.60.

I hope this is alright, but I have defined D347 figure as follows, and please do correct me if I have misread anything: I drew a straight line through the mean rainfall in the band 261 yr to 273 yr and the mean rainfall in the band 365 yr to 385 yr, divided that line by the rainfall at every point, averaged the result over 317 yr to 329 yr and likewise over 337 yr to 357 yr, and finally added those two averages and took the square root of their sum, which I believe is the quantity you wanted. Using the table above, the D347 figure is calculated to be 1.23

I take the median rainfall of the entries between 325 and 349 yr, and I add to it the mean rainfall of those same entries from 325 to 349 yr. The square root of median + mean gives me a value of 6.20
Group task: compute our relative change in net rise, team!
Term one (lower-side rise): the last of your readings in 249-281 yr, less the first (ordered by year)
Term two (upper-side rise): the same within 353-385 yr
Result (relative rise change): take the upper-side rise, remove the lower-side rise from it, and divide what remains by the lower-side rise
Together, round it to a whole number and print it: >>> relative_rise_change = -13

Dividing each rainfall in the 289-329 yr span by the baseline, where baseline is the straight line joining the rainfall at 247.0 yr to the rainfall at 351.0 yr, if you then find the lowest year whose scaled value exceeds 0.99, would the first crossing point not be 295.0 yr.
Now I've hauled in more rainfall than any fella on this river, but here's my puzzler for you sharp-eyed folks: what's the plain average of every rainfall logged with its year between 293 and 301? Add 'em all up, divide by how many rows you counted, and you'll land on 21.8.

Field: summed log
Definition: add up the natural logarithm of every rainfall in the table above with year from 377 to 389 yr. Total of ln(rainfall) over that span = 7.55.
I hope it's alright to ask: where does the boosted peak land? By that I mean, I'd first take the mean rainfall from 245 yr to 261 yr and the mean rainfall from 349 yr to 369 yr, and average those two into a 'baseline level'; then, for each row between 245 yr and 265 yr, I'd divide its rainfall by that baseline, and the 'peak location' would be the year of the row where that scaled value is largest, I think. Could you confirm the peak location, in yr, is 247.0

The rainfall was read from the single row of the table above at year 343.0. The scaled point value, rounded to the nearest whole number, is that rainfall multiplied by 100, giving 1976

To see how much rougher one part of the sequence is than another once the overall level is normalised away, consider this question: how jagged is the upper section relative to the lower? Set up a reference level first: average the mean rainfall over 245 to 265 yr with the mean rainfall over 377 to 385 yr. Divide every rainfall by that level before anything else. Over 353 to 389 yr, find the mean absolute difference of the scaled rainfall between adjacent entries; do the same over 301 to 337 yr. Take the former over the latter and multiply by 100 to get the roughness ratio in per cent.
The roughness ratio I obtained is 133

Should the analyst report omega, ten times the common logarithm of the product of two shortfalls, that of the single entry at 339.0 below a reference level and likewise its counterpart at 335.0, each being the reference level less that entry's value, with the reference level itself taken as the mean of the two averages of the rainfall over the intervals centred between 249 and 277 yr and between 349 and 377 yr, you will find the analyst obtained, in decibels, 3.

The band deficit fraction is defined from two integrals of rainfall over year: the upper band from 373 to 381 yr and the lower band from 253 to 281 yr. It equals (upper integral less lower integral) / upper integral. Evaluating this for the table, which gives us -2.3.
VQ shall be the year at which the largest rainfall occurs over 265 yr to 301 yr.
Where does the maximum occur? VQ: 299.0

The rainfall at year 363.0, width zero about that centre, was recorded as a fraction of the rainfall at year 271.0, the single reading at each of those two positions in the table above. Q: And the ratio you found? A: 1.3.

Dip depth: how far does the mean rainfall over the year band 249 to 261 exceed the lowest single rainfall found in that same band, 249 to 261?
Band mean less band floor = 4.3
